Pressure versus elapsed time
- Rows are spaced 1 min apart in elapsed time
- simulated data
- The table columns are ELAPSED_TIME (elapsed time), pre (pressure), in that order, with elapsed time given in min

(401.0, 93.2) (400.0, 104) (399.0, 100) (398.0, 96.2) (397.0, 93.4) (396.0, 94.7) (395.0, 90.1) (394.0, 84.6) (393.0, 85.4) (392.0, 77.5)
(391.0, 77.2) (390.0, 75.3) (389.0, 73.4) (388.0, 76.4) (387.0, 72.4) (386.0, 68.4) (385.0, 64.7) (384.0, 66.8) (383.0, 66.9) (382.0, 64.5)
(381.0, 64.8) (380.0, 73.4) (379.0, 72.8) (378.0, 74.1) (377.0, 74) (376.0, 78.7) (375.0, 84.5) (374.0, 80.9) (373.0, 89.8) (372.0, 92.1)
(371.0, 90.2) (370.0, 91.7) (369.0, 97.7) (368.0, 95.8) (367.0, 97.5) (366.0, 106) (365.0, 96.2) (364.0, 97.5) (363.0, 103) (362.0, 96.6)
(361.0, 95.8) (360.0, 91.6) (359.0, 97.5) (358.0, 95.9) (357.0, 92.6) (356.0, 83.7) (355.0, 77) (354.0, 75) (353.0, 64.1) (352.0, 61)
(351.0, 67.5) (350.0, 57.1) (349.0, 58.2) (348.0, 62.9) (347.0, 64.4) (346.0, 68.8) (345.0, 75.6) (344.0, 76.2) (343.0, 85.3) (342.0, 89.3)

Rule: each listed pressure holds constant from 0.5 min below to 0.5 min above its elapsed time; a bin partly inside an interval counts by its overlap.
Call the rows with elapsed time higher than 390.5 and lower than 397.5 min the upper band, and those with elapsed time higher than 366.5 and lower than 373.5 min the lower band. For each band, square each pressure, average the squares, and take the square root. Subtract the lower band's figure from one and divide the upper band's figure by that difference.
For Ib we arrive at -0.93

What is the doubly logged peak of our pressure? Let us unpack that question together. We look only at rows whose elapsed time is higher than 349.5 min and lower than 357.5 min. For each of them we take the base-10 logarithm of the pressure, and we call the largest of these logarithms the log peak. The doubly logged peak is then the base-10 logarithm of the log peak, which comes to 0.294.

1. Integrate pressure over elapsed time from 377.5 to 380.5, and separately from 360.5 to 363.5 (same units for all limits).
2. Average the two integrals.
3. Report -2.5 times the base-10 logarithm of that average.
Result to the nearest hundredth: -6.03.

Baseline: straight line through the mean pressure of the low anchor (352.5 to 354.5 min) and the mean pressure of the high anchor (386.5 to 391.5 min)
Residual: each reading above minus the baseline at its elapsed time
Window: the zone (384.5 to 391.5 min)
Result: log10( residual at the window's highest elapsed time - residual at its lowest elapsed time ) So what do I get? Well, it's 1.06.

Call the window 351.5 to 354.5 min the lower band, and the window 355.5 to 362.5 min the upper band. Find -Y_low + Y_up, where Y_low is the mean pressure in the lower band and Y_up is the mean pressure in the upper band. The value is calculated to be 27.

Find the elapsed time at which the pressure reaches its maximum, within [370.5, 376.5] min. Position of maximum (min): 372.0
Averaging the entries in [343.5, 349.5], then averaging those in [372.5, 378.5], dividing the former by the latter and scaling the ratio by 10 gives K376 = 8.4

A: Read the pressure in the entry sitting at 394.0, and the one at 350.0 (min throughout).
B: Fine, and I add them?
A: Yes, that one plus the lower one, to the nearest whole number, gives 142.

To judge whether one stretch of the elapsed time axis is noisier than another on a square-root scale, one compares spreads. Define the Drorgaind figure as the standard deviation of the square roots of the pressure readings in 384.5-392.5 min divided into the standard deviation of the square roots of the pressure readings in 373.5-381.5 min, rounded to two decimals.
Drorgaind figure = 1.28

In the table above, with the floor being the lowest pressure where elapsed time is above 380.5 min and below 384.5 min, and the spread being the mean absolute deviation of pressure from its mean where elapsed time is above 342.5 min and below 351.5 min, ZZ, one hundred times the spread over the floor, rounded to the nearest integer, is 11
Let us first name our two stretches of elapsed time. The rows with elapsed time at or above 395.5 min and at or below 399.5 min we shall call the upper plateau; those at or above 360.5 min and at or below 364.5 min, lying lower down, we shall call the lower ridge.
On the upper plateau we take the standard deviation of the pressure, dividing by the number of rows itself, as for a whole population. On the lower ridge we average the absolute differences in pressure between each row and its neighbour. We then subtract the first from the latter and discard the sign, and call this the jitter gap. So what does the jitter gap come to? 1.8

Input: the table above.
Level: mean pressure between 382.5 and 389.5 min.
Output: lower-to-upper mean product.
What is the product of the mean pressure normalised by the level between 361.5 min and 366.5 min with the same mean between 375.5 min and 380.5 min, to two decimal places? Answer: 1.53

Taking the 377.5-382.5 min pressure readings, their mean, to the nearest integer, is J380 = 70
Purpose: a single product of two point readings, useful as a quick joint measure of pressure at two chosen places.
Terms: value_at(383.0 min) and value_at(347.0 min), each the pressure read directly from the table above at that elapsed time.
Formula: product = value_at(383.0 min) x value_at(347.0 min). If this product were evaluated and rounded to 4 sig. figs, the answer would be 4308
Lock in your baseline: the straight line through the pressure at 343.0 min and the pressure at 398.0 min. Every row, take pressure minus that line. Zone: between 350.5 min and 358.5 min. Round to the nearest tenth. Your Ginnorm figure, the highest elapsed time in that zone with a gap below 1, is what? 356.0 min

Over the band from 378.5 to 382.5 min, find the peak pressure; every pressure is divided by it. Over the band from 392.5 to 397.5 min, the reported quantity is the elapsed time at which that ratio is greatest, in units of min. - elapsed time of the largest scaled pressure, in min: 396.0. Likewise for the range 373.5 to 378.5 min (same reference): 375.0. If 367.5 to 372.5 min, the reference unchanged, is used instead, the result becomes 369.0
